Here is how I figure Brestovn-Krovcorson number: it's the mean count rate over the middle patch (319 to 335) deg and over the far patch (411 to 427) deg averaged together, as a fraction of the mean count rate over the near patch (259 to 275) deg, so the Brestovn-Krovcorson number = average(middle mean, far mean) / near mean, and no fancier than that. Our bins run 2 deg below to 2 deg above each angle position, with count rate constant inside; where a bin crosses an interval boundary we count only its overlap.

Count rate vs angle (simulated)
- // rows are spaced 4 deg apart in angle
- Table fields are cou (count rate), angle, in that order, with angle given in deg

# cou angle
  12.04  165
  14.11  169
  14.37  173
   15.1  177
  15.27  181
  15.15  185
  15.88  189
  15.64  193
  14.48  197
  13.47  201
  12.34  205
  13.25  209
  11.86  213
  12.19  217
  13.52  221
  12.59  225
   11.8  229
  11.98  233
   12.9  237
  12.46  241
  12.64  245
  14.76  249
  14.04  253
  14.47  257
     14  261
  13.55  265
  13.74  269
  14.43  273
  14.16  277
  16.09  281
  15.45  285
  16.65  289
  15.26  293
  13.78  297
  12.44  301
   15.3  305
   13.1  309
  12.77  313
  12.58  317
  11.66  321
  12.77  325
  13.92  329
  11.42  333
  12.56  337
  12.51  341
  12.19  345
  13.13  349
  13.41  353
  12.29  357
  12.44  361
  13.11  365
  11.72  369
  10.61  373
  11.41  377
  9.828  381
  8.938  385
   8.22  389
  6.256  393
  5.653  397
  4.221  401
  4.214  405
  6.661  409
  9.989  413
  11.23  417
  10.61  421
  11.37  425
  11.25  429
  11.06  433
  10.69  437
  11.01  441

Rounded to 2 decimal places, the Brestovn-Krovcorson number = 0.83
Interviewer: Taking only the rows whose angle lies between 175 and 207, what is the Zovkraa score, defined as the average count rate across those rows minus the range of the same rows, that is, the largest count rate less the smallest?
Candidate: 11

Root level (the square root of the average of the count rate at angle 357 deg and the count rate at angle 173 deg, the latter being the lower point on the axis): 3.65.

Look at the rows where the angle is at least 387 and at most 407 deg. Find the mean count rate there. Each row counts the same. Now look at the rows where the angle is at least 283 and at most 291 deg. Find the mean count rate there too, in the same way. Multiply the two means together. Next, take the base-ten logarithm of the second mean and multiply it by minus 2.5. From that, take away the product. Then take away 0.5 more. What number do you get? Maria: -95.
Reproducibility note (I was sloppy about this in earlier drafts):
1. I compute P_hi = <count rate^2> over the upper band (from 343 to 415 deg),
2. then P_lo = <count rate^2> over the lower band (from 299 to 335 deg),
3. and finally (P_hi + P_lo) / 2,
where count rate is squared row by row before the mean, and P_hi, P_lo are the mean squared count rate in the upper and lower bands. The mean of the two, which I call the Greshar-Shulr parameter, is 135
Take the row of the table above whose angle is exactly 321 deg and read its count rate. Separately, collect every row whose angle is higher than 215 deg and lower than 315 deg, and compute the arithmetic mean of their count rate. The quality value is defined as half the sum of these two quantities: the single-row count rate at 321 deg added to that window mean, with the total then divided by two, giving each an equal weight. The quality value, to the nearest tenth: 12.7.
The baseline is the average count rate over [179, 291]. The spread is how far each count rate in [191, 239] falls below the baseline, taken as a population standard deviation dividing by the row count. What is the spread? 1.1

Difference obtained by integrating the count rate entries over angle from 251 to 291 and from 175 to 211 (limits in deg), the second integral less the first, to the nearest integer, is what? -64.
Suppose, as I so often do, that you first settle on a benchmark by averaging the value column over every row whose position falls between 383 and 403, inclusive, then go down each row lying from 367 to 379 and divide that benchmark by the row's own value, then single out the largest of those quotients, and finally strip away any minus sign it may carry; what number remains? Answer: 0.63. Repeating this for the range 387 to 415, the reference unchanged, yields 1.58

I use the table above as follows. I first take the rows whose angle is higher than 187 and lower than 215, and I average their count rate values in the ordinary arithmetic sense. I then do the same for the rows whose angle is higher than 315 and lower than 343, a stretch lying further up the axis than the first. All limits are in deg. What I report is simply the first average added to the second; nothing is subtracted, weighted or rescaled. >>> 26.3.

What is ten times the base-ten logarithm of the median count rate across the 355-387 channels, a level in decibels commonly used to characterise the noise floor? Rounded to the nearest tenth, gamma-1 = 10.6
